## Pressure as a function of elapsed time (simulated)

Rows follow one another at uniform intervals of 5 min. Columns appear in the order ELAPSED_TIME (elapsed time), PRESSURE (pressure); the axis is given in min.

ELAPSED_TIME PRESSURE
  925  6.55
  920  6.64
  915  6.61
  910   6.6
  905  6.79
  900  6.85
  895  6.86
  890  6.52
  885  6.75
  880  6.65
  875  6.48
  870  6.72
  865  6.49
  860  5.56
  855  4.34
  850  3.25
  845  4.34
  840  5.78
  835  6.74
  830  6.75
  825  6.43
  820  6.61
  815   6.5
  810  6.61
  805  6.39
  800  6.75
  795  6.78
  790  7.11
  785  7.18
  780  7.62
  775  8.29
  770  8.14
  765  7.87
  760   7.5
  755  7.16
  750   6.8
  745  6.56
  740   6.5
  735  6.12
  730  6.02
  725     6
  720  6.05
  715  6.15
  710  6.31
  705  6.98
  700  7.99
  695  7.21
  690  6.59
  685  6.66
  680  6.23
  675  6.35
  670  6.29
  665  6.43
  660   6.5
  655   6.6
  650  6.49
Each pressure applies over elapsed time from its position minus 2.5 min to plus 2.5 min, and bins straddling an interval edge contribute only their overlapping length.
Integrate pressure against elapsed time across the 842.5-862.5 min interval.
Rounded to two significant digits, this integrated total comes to 87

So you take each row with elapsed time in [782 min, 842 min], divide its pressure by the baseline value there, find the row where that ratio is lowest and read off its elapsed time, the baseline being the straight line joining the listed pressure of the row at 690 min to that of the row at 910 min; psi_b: 840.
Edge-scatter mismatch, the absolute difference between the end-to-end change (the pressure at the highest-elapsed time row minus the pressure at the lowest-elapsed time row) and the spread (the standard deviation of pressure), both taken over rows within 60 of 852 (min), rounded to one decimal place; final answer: 1.1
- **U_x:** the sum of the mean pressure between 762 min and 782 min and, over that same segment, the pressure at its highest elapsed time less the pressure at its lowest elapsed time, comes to 7.73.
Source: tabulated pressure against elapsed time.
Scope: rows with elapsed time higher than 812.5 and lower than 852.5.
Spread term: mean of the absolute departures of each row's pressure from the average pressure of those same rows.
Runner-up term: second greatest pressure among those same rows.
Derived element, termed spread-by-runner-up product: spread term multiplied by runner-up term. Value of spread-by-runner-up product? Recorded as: 6.8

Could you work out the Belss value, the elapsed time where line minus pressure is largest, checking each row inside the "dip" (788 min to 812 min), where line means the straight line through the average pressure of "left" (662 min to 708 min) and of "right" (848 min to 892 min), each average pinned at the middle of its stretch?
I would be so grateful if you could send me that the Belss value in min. 805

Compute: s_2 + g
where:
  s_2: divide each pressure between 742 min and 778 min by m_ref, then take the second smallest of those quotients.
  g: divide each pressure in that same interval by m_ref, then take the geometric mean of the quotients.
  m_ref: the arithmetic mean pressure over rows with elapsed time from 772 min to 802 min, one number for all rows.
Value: 1.95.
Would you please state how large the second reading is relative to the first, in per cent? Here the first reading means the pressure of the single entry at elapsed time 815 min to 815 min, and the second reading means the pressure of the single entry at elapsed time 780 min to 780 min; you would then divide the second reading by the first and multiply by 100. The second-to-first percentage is 117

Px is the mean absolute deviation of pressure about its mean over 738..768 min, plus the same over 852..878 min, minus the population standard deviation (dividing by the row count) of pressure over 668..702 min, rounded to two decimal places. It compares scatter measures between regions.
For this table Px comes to 0.63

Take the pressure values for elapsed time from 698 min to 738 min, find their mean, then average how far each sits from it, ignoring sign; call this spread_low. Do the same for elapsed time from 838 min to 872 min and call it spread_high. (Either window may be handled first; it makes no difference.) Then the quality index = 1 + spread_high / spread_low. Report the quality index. 3.1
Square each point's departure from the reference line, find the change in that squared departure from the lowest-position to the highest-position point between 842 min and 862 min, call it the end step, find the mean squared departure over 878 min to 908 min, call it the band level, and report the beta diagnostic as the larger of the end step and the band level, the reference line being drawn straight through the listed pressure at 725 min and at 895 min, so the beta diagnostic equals 0.0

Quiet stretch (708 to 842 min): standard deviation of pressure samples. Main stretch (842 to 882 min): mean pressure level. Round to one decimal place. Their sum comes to 6.1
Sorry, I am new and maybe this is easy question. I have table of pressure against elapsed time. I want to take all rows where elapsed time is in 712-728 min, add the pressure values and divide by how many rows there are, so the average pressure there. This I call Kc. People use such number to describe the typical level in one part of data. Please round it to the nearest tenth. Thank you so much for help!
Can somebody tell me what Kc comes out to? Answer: 6.1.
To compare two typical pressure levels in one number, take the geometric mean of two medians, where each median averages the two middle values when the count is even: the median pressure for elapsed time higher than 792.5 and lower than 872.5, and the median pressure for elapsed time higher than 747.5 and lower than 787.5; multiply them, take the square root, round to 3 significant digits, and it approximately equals 7.01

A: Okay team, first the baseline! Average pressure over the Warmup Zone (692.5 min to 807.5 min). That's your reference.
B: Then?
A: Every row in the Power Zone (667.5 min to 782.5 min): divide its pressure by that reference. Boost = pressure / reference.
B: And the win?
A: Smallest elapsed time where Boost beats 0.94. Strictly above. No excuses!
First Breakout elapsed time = 685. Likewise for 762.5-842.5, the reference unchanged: 765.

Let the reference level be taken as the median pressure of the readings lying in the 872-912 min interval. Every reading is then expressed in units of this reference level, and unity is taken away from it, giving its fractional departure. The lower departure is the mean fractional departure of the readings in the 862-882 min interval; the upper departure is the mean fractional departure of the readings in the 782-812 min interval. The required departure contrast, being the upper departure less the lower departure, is 0.0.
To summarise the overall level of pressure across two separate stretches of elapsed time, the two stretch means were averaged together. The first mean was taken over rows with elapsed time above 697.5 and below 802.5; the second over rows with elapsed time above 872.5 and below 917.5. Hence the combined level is 6.81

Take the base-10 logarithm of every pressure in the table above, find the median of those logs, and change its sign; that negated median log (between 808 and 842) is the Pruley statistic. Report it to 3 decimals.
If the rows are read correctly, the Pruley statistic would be -0.820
